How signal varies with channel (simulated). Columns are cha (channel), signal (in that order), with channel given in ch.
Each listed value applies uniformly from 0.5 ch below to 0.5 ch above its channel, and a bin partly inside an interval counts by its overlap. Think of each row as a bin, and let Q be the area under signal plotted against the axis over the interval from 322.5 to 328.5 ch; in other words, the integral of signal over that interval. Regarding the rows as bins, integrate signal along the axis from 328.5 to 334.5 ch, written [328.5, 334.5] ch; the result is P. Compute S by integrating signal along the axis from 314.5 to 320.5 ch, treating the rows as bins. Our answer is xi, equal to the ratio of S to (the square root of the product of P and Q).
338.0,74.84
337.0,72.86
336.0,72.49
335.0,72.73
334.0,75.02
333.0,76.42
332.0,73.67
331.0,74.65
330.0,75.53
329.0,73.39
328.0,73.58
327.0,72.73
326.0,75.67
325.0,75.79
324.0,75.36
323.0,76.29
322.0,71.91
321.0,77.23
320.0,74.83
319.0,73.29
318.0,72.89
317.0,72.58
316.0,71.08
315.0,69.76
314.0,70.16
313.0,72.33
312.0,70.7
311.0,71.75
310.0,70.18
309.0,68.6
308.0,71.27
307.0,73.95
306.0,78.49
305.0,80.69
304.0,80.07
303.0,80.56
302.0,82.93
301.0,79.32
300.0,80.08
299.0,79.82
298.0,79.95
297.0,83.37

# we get 0.97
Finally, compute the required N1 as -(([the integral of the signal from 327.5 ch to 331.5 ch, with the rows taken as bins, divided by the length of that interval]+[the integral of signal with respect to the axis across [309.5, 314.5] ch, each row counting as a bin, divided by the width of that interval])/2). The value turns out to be -72.7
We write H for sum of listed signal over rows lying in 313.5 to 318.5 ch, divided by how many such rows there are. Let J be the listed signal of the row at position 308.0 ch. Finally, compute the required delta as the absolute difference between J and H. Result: 0.0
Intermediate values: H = 71.3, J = 71.27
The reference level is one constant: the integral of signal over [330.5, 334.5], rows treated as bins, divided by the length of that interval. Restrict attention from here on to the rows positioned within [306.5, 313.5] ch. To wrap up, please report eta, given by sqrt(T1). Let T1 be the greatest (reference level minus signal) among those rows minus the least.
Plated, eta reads 2.31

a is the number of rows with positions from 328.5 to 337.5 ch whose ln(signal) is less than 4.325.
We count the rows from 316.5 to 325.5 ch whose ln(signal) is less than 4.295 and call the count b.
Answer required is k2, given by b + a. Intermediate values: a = 8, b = 4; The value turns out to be 12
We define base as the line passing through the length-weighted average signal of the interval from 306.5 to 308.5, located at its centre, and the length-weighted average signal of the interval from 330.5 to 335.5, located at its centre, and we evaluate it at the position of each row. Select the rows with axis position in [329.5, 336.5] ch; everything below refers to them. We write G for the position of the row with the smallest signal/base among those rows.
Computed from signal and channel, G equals 336.0 ch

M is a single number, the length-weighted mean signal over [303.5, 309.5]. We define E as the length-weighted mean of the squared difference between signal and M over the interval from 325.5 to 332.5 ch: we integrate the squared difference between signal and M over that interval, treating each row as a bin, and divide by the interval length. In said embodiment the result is 3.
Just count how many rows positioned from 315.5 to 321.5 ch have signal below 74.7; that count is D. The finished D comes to 4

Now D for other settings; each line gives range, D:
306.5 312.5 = 6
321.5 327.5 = 2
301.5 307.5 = 1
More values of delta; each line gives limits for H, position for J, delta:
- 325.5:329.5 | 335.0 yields 1.1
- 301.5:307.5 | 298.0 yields 0.5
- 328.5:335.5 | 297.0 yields 8.9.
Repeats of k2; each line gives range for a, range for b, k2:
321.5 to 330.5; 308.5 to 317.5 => 15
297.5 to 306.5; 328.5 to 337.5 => 3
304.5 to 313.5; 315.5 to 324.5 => 12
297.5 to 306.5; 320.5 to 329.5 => 2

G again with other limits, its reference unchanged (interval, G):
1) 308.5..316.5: 309.0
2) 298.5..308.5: 308.0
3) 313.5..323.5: 315.0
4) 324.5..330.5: 327.0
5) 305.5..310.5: 309.0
